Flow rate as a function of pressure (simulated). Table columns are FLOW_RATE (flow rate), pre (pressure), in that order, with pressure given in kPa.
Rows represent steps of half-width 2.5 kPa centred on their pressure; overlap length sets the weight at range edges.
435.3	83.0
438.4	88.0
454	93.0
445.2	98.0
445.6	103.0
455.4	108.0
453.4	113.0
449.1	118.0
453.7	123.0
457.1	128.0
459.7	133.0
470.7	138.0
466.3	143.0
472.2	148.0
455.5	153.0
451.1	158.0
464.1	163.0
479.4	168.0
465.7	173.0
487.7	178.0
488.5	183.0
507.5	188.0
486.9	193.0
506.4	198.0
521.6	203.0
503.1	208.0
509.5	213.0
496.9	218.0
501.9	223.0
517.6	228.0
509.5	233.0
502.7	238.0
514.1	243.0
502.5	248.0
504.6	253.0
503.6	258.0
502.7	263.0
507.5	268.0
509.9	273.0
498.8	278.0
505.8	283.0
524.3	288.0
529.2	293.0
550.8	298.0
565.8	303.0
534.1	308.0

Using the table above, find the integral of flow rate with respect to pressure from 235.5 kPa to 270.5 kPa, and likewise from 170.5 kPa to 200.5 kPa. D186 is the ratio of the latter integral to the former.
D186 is 0.8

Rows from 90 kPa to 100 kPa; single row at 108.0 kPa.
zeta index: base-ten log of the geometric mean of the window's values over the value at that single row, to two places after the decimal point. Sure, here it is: -0.01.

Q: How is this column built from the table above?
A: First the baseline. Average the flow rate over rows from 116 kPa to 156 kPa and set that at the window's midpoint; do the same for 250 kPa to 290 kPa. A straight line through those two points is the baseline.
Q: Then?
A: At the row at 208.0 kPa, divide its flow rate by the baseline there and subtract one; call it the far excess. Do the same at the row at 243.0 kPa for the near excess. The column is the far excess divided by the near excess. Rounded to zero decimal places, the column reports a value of 1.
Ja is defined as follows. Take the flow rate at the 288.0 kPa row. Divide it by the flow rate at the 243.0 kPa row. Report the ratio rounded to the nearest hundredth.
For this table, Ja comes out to 1.02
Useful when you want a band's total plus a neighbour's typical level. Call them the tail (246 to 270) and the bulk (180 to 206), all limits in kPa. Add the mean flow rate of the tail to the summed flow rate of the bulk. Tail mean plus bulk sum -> 3015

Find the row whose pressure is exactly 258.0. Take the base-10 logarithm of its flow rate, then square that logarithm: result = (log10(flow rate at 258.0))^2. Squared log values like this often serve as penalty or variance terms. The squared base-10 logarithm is 7.301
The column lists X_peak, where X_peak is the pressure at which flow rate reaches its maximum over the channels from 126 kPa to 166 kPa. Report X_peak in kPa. 148.0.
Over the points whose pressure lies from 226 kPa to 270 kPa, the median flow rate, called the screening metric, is 505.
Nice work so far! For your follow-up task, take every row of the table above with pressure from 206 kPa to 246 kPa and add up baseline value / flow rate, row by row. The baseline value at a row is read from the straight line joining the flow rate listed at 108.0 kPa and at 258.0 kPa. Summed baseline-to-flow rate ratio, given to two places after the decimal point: 7.78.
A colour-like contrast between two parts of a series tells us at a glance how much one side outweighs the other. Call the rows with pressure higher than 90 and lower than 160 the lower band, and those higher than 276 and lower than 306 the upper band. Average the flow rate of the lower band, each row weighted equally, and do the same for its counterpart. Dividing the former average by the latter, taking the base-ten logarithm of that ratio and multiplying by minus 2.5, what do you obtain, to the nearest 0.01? 0.16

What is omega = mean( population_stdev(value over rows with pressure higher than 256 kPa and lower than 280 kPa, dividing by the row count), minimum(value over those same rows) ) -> 251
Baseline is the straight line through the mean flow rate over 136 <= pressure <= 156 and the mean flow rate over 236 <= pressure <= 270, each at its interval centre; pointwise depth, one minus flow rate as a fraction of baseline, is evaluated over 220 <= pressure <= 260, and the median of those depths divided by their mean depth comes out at 0.82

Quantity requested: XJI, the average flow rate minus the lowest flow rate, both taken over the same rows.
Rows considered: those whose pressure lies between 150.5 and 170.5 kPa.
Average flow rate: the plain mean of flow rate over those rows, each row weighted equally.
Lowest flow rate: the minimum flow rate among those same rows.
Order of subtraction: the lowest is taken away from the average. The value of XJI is 11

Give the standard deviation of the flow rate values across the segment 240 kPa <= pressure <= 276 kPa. 4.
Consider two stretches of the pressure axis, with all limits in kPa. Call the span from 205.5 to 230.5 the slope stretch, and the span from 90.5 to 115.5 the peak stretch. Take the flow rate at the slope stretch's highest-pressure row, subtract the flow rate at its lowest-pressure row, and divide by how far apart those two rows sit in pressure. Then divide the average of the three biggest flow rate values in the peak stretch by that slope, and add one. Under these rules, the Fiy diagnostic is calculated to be 628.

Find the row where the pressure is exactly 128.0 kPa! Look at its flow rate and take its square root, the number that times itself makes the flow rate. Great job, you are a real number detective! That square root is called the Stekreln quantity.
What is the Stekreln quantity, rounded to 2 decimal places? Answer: 21.38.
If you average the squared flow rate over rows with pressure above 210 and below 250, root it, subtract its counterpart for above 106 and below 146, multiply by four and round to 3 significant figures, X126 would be 195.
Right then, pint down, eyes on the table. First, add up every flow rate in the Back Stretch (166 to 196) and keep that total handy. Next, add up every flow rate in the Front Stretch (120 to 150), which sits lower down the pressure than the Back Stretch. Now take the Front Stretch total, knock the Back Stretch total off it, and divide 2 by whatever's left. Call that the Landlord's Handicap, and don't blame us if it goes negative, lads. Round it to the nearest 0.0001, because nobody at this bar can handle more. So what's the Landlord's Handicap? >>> -0.0147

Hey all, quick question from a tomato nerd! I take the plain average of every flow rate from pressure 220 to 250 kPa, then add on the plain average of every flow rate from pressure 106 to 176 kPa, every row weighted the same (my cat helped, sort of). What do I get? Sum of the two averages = 969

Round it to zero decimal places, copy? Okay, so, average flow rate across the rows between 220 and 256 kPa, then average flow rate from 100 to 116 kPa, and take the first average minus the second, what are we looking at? 56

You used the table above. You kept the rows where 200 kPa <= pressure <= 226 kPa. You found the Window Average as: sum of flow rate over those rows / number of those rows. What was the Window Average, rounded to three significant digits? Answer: 507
